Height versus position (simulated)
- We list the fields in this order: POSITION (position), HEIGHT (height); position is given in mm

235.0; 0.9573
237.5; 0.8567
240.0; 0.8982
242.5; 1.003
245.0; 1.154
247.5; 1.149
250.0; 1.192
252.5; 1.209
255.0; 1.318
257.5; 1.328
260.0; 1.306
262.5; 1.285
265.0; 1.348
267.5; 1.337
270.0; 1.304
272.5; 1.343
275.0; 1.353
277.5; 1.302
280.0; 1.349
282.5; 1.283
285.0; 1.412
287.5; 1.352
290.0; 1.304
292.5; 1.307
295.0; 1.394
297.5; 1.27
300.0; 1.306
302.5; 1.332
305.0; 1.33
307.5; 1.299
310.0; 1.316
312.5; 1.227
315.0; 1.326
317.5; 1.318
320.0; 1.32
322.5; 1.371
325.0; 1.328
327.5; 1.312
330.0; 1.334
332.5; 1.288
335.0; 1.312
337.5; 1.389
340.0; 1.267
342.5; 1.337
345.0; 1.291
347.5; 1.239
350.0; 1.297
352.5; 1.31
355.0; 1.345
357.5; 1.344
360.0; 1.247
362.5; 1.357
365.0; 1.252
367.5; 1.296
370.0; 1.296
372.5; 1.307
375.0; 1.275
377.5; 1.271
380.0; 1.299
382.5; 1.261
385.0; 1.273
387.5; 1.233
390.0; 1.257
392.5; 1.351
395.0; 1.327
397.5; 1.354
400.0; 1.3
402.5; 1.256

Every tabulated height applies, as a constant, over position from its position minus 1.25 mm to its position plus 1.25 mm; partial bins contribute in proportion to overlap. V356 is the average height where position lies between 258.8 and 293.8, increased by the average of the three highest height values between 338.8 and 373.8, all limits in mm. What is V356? 2.676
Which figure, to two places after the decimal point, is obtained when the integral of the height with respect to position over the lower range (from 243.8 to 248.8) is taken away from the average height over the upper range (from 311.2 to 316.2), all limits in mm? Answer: -4.48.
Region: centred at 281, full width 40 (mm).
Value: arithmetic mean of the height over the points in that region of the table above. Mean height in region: 1.33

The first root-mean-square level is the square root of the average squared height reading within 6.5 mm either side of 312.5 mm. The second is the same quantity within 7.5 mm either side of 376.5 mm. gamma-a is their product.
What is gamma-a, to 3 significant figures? 1.67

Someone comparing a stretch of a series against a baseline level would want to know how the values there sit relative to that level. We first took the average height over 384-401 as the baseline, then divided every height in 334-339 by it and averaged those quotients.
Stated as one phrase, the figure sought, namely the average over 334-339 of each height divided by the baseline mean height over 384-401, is 1.04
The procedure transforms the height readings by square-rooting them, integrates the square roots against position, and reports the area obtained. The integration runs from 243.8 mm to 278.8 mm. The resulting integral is 40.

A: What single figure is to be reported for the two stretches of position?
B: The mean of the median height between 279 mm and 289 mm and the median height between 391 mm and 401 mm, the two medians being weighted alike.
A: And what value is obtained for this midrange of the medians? 1.34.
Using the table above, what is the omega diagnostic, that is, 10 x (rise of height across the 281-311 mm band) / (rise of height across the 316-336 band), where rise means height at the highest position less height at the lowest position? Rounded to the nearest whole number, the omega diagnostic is -55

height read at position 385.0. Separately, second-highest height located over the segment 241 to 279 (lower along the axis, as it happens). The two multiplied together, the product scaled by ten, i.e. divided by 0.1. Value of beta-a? 17.2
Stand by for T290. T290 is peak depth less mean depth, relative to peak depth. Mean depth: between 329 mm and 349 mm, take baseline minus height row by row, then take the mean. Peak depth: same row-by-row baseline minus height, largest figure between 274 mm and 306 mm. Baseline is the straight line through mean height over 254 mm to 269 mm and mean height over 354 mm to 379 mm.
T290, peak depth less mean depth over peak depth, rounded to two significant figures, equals 1.1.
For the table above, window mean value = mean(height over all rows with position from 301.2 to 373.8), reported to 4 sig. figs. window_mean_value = 1.310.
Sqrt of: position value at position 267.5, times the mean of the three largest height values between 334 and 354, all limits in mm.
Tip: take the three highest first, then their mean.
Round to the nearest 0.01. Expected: 1.34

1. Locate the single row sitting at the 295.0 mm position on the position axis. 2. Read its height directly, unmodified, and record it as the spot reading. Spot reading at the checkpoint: 1.394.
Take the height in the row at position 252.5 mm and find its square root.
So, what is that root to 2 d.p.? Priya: 1.10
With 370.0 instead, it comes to 1.14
